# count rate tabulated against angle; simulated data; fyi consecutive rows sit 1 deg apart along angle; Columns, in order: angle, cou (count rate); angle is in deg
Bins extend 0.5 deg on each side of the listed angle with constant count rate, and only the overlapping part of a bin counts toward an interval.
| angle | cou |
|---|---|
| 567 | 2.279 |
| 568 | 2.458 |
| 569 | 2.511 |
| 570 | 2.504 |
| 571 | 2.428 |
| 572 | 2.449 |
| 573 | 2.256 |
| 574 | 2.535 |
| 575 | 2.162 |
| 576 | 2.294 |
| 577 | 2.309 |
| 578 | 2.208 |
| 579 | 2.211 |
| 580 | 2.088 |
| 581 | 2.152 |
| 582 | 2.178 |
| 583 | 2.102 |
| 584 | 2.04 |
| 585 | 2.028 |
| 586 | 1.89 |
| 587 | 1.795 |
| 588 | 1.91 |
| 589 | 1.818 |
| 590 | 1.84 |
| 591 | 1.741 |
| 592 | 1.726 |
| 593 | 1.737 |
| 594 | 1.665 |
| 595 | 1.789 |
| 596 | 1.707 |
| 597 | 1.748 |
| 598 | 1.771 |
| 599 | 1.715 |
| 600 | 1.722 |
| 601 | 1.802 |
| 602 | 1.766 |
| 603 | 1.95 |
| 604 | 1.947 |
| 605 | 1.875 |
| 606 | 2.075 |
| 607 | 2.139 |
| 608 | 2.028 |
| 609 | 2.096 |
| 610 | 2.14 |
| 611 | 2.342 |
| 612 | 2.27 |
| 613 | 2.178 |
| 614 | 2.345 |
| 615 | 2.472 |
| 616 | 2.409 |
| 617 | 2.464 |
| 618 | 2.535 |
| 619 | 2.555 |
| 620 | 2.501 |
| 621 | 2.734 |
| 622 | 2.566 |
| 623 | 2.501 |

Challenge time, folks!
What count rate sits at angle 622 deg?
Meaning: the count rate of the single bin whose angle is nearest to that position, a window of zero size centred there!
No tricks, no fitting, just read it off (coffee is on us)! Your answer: 2.566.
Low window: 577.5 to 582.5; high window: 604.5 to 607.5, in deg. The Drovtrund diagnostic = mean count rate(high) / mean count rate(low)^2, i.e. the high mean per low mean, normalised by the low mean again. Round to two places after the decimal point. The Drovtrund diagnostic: 0.43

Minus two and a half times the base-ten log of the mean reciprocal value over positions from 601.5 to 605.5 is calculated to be 0.69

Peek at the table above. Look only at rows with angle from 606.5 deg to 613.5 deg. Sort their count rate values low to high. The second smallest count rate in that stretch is 2.096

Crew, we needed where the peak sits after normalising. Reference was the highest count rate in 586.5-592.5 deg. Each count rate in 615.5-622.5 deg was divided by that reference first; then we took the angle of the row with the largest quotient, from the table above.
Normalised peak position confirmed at 621 deg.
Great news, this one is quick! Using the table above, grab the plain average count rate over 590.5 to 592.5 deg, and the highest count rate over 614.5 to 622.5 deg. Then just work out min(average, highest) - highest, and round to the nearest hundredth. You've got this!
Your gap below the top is -1.00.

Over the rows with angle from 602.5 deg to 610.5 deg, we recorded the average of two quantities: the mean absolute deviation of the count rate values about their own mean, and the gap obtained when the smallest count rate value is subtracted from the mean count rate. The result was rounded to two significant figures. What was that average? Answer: 0.12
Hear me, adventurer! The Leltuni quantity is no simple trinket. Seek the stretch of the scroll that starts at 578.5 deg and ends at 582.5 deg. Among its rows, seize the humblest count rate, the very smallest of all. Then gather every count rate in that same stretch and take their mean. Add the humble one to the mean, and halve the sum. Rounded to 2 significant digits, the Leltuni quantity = 2.1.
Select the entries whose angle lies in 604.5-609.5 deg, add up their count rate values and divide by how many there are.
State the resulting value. 2.0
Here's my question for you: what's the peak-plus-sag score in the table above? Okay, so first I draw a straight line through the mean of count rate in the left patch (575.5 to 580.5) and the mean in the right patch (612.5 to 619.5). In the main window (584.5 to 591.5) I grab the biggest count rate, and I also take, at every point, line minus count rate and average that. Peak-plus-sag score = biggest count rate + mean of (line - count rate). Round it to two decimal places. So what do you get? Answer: 2.44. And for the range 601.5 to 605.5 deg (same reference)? 2.42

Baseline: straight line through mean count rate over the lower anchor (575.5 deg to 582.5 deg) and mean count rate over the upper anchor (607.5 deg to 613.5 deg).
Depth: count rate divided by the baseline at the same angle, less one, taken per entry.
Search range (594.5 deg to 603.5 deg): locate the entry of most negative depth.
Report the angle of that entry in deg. 596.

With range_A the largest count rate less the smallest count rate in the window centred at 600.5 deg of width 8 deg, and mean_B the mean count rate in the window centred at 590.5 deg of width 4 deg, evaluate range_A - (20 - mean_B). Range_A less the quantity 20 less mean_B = -18.0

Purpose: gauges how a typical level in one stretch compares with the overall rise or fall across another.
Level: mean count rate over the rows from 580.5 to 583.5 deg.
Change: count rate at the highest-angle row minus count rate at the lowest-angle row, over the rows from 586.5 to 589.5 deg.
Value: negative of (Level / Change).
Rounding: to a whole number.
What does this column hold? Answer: -93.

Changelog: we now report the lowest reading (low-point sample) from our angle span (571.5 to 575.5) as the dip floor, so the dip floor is 2.162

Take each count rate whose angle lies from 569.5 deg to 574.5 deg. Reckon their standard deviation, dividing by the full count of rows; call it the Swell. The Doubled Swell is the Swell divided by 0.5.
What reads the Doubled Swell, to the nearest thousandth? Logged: 0.194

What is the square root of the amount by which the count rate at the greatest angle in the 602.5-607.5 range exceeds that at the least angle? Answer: 0.43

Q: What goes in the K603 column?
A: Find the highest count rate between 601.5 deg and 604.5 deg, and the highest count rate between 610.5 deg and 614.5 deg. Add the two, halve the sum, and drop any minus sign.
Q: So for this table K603 2.15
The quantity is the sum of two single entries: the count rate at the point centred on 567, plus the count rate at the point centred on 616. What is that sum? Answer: 4.69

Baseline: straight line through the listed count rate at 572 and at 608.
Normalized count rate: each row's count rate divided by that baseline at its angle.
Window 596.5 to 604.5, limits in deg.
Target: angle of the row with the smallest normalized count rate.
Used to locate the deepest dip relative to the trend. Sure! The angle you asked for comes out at 599 deg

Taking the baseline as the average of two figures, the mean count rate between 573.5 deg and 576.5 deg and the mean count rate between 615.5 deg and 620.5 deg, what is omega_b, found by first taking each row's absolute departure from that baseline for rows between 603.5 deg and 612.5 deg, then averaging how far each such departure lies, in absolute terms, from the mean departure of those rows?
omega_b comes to 0.11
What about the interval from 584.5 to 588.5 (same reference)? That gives 0.06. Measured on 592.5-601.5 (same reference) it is 0.03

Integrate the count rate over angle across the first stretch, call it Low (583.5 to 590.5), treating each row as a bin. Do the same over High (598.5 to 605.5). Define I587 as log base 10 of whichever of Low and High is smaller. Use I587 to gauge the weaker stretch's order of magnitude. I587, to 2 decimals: 1.11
